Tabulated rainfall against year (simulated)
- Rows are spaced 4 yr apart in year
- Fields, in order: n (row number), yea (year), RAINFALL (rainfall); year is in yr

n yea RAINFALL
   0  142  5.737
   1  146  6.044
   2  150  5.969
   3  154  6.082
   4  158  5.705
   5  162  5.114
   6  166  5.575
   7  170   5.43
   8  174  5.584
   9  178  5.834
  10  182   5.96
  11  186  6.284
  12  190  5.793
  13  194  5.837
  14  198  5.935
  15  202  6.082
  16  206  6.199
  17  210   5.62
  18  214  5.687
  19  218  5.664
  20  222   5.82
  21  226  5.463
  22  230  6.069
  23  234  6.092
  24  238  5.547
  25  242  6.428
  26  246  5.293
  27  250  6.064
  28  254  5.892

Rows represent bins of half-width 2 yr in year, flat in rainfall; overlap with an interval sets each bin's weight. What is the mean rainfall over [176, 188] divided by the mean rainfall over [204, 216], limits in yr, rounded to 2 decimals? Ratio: 1.03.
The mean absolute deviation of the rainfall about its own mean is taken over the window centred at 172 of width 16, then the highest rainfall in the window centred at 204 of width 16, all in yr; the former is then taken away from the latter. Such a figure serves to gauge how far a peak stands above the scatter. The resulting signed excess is 6.08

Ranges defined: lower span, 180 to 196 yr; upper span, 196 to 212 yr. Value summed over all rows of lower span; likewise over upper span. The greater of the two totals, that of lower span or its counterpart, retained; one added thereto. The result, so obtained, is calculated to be 24.9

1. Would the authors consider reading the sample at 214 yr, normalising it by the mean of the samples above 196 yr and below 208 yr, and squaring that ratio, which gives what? 0.88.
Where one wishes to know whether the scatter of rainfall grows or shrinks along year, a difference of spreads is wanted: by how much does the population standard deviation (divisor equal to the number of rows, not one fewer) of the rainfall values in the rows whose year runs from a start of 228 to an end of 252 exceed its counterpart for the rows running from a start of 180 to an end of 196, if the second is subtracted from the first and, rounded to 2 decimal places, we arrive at 0.19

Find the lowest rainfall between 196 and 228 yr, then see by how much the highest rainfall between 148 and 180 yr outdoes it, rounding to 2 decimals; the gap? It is 0.62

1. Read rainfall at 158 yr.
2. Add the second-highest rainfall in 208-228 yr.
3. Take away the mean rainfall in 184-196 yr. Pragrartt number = 5.4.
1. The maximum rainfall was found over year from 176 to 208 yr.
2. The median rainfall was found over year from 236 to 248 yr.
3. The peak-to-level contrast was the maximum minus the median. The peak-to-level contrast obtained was 0.7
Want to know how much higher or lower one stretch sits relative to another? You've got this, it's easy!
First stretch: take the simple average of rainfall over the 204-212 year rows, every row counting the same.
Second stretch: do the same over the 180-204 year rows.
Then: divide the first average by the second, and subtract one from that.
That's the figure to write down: -0.012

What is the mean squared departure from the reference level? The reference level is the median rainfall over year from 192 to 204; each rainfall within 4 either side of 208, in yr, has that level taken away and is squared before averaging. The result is 0.08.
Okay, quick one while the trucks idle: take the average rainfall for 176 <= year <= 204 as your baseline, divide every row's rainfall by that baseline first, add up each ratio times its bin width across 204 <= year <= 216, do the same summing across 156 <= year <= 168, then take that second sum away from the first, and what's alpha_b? 0.7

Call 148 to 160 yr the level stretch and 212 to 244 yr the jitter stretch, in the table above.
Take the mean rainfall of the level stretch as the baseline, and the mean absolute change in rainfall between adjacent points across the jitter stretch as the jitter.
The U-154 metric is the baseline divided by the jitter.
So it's 16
